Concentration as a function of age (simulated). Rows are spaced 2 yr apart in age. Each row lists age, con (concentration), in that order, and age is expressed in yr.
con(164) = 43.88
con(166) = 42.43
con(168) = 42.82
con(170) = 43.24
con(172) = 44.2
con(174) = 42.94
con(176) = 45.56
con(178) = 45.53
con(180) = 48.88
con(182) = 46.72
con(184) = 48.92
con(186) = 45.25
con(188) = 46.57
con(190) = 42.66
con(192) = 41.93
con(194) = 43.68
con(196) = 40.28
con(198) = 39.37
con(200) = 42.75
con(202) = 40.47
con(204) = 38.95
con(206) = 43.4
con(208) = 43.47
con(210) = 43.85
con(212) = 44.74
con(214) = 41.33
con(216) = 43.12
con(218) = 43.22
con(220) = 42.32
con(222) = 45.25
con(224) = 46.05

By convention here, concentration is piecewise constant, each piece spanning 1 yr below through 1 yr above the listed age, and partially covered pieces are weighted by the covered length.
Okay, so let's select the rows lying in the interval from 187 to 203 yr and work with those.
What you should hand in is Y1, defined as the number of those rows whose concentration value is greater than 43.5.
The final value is 2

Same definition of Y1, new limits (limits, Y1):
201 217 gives 2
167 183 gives 5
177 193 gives 6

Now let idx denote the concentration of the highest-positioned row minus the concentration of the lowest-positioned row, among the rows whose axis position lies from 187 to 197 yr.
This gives -6.3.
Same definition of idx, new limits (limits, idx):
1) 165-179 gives 3.1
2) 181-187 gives -1.5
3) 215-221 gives -0.8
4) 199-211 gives 1.1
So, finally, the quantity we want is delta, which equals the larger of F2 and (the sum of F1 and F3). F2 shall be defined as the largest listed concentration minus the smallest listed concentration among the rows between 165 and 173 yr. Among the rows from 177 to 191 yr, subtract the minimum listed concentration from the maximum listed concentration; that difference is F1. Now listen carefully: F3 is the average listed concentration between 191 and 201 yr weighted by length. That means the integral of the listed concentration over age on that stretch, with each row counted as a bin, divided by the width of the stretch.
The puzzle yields 47.9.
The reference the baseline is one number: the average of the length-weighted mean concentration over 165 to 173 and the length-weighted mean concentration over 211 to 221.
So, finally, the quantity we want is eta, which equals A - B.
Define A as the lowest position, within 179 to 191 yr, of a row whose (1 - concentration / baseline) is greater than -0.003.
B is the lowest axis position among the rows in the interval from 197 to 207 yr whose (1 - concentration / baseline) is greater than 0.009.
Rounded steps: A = 190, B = 198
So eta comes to -8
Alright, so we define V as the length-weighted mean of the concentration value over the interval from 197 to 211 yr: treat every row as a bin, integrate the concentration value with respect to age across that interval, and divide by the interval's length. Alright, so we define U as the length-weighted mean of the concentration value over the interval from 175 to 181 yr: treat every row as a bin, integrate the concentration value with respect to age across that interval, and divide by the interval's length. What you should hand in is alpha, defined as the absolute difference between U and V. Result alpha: 4.9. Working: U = 46.7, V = 41.8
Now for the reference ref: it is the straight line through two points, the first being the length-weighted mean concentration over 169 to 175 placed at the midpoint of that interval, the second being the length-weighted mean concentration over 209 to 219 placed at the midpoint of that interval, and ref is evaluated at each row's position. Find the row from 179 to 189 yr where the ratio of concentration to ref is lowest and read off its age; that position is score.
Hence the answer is 186 yr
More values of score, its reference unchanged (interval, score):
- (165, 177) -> 166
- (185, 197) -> 196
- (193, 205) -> 204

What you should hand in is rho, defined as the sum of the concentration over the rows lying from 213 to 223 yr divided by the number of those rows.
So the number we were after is 43.0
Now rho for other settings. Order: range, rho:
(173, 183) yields 45.9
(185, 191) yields 44.8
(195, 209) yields 41.2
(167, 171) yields 43.0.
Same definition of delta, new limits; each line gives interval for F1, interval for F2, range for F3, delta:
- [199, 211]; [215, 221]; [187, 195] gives 48.6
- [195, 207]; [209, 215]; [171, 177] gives 48.7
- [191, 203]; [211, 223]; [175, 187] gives 51.1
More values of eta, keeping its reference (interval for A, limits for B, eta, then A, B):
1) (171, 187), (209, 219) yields -40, 174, 214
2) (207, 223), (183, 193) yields 24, 214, 190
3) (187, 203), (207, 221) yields -24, 190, 214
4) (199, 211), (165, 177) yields 34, 200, 166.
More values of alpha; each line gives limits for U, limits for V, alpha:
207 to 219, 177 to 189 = 3.7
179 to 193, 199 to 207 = 4.5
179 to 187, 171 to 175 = 3.9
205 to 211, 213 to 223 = 0.5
